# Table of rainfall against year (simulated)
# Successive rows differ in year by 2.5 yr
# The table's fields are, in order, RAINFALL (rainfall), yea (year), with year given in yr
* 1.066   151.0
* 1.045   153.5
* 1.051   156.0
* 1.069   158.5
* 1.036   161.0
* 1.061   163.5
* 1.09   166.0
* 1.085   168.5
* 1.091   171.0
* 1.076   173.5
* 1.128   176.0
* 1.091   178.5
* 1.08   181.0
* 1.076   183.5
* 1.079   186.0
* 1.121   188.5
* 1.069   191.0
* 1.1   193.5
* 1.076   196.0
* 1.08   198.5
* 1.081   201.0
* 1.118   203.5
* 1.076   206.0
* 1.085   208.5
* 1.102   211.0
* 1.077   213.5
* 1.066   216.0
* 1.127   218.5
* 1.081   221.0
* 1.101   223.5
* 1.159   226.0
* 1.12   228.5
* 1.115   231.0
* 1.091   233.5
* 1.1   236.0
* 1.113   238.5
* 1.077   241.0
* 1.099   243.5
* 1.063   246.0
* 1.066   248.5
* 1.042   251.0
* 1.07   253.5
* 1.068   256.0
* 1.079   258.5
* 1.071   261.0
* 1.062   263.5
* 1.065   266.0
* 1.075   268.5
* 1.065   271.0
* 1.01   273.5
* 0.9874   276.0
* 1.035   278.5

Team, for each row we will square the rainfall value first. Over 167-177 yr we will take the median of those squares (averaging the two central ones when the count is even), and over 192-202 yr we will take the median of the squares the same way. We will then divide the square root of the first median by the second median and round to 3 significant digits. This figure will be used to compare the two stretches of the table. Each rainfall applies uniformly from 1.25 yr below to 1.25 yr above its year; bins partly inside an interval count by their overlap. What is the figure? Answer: 0.932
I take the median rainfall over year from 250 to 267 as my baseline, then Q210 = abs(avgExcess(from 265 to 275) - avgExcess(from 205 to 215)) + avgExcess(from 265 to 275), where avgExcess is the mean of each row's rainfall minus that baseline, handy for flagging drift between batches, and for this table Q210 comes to 0.017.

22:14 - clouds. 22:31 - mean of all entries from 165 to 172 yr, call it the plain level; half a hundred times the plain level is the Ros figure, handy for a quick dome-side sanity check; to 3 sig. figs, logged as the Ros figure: 54.4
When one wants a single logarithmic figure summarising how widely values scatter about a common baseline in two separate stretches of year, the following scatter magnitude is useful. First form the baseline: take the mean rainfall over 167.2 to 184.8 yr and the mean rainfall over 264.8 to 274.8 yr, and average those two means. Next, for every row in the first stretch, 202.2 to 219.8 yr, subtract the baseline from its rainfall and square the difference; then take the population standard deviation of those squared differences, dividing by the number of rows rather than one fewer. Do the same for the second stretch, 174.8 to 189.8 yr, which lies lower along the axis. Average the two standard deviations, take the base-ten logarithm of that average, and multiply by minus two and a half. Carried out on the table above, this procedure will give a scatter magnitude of 7.3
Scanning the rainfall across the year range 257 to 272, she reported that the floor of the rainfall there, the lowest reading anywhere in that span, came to 1.062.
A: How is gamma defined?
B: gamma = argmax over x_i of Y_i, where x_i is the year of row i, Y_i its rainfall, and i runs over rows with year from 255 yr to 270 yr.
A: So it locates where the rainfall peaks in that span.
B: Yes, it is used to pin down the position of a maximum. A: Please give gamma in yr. 258.5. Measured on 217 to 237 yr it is 226.0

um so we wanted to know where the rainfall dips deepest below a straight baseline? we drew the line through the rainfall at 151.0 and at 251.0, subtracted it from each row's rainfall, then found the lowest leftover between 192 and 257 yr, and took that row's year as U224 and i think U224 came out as 251.0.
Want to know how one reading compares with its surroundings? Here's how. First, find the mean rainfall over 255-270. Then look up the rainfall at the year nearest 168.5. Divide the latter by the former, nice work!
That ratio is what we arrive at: 1.014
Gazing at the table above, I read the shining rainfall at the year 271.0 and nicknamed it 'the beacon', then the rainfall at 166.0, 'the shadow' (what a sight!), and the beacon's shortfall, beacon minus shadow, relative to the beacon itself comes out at -0.023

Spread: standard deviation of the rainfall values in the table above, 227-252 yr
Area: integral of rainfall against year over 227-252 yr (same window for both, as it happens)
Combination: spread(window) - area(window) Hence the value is -27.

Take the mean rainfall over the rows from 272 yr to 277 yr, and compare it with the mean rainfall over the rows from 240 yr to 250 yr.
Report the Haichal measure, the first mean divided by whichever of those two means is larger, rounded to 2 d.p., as 0.93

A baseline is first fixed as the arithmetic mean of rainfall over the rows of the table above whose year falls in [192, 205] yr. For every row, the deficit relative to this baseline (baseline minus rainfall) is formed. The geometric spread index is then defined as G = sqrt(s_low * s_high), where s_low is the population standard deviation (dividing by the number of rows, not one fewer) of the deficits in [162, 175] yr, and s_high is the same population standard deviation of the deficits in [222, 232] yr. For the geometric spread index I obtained 0.015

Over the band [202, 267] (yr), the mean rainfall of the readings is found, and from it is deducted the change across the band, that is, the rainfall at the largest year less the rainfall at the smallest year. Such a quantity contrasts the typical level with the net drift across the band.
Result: 1.14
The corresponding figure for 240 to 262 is 1.08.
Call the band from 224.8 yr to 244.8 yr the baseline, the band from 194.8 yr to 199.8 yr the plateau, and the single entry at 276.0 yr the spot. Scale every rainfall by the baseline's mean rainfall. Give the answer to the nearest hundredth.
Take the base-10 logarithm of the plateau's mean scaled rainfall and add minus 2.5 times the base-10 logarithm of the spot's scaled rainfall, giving 0.11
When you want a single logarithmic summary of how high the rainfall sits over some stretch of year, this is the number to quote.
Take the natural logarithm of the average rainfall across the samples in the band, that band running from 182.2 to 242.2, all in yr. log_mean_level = 0.091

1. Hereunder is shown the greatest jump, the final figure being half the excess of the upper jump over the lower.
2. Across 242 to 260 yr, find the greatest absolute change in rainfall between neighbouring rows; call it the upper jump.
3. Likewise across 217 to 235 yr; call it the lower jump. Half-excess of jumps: -0.011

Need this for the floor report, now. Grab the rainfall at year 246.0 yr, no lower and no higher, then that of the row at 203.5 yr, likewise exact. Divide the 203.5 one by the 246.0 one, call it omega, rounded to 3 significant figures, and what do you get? 1.05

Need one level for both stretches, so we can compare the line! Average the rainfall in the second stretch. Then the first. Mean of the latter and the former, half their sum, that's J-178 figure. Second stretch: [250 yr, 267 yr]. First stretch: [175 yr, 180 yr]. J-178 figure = 1.09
